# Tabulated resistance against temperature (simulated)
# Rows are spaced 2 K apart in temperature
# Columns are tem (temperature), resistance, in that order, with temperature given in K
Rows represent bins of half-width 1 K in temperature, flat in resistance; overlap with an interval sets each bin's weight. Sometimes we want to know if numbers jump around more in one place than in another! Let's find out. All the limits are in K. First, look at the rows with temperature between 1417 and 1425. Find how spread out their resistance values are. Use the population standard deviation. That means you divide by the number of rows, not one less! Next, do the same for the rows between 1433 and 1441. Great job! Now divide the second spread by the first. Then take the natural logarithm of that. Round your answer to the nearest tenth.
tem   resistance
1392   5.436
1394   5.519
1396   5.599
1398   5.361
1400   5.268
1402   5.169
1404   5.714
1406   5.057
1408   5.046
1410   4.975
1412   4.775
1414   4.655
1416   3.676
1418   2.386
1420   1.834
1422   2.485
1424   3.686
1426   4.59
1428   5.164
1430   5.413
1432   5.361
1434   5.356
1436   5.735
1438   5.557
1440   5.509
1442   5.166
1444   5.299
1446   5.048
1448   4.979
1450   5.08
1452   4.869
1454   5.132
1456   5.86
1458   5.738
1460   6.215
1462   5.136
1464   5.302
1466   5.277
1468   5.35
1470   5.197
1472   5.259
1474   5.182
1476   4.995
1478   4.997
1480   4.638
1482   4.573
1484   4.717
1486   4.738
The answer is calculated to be -1.6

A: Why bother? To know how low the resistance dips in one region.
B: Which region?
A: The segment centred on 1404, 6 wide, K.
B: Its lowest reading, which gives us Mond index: 5.057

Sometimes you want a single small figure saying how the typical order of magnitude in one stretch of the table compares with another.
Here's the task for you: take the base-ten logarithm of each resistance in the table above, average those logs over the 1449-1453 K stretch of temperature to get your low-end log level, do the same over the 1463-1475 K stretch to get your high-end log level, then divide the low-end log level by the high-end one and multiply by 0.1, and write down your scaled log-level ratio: 0.097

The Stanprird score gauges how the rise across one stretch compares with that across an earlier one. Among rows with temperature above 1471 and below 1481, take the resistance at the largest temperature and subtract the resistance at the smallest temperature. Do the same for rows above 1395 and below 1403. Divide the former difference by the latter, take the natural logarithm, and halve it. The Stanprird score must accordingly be 0.18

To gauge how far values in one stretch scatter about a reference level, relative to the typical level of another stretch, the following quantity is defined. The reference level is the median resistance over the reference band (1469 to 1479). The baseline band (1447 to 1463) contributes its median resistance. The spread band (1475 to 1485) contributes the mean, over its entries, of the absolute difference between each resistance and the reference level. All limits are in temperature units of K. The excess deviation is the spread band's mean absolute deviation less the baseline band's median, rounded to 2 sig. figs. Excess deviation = -4.7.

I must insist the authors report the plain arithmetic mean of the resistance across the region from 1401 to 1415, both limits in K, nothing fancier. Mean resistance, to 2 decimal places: 5.06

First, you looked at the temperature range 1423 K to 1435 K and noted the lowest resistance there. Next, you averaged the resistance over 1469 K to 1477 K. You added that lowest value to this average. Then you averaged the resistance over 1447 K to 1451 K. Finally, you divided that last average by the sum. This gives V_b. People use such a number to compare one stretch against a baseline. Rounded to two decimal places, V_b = 0.57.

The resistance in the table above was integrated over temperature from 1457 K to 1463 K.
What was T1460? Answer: 34.2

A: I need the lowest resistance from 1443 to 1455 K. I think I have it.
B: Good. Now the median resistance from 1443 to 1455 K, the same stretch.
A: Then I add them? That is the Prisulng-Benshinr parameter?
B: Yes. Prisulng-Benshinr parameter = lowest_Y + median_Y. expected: 9.9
